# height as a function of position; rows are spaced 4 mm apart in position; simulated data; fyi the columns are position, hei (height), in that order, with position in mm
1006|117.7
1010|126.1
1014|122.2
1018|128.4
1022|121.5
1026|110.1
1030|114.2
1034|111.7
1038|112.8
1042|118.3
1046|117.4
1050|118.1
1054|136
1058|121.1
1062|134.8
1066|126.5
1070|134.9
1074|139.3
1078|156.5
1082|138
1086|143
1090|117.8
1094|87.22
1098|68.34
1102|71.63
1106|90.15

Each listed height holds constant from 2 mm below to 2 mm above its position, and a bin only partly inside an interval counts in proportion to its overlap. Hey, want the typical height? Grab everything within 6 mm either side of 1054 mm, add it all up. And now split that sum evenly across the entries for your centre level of 125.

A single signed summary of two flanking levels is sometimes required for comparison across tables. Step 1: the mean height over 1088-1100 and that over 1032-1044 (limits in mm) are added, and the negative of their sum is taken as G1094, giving -205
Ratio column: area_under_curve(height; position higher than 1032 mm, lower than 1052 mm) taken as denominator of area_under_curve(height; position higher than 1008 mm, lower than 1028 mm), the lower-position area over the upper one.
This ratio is 1.05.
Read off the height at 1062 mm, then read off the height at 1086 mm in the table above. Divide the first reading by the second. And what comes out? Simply 0.94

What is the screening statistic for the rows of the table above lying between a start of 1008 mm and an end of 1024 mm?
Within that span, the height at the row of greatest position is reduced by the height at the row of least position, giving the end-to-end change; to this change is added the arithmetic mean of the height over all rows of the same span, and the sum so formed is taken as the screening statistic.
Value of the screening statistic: 120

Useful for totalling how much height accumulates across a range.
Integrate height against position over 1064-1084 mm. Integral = 2781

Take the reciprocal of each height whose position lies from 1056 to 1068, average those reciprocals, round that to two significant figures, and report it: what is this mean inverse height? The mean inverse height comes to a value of 0.0079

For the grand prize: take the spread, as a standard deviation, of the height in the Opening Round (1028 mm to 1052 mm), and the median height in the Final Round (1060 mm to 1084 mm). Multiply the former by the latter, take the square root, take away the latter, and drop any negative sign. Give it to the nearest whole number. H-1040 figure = 117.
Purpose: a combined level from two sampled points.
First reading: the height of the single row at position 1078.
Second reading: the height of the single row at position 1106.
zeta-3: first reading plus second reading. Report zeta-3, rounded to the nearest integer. 247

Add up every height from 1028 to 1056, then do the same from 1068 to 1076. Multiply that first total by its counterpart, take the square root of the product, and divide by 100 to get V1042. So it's 4.8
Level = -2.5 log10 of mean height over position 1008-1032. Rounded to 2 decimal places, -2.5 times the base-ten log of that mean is -5.20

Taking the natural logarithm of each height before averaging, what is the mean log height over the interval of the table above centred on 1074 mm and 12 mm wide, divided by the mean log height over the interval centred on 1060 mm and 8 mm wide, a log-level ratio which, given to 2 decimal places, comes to 1.02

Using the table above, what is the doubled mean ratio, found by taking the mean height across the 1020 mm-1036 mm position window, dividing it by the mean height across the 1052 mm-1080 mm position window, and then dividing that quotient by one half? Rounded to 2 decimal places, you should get 1.69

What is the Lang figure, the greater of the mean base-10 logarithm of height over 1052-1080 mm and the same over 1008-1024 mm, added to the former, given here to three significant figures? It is 4.26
